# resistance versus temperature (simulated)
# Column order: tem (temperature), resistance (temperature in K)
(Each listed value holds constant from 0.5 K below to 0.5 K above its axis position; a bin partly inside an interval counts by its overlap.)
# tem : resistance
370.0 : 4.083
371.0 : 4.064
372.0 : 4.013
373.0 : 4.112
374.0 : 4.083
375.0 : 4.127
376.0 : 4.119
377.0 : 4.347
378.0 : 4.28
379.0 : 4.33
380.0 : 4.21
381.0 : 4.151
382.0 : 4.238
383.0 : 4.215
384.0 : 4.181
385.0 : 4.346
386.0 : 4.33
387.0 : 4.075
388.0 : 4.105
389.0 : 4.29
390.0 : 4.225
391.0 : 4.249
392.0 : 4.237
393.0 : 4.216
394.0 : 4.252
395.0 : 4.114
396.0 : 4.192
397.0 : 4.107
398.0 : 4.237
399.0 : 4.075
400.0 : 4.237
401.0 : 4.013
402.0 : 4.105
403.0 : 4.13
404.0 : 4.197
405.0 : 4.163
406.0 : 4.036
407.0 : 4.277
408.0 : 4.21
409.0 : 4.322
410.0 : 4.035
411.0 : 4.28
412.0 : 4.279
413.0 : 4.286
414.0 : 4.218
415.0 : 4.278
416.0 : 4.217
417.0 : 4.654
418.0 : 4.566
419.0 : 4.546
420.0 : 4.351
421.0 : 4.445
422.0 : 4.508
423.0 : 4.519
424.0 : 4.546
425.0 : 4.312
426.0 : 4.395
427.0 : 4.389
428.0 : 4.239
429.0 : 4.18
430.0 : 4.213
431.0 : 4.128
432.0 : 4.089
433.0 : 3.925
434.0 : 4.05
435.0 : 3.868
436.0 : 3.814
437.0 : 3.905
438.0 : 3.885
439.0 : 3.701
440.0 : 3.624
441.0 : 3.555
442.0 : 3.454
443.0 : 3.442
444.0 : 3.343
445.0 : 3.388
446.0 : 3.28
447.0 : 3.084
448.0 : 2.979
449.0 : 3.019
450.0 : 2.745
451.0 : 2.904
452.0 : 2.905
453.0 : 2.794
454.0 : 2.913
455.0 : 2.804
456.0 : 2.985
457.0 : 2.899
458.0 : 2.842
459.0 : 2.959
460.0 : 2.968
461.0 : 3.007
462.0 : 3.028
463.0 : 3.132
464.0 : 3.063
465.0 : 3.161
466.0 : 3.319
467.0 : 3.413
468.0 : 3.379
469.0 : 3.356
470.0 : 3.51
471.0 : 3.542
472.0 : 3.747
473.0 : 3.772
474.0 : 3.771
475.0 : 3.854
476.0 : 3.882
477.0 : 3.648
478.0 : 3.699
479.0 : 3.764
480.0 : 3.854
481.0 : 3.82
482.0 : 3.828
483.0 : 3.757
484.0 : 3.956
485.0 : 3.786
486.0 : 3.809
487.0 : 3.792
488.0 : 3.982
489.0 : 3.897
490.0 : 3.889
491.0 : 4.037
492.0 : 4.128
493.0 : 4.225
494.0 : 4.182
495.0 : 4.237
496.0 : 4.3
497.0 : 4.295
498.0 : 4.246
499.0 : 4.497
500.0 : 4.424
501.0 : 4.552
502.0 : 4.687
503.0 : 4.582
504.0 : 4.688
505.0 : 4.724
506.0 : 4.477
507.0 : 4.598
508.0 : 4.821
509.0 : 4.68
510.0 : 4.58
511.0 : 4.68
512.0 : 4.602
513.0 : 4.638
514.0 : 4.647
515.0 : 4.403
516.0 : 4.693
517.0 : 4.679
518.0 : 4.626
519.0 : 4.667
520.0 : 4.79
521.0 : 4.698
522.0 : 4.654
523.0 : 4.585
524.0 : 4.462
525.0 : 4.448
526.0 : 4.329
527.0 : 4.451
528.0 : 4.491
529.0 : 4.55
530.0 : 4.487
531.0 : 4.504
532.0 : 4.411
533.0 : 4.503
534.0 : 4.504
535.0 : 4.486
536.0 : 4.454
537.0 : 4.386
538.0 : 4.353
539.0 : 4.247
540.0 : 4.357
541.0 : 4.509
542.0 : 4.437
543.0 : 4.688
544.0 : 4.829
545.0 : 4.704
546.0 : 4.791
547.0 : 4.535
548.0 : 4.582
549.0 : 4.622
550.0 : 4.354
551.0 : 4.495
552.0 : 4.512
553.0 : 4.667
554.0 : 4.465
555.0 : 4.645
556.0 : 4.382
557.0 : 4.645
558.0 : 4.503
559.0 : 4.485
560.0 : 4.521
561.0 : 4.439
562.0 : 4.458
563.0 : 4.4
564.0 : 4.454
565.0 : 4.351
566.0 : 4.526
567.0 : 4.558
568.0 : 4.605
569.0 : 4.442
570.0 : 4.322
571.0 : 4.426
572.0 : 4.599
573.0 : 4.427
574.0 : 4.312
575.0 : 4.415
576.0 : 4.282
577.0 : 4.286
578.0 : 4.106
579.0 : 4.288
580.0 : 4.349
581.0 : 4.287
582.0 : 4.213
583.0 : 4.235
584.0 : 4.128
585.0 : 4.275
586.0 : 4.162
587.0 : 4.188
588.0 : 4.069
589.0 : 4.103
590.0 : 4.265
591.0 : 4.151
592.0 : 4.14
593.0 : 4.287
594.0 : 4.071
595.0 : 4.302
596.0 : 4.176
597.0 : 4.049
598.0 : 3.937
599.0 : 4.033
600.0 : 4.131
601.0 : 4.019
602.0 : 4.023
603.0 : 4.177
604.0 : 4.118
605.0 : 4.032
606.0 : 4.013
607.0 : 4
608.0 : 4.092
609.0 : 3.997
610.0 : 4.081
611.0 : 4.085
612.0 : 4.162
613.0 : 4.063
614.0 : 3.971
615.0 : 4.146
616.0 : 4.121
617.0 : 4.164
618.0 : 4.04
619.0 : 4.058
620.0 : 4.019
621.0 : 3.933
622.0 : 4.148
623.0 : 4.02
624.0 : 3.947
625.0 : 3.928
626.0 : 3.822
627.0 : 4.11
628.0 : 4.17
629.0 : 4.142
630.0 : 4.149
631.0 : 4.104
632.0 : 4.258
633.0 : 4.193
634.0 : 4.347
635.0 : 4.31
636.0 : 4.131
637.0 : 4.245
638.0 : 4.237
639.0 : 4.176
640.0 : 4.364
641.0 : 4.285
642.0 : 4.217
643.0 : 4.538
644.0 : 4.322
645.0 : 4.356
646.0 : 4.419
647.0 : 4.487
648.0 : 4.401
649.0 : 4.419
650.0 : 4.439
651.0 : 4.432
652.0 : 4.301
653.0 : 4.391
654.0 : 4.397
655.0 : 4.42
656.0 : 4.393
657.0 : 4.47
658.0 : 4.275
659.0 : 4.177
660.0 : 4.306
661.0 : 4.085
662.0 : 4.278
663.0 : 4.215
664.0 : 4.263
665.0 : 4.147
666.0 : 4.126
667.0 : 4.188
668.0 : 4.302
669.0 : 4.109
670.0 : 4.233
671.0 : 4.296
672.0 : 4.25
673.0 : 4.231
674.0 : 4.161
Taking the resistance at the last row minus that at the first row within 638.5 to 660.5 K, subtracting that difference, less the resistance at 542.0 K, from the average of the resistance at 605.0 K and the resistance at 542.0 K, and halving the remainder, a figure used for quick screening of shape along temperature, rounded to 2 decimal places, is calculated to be 4.27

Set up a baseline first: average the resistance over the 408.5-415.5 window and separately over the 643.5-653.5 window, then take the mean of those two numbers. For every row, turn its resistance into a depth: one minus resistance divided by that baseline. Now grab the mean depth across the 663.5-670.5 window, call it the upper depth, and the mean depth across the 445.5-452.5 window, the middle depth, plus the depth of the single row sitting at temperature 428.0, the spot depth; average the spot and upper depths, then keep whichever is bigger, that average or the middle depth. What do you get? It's 0.31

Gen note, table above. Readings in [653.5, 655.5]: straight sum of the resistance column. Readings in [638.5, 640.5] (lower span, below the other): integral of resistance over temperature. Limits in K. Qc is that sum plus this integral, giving 17.4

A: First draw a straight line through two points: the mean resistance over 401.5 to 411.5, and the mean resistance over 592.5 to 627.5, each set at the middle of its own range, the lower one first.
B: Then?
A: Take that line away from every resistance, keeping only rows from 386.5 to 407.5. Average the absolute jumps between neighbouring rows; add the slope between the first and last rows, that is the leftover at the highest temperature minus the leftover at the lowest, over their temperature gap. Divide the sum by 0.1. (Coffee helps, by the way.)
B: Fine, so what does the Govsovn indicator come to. 1.08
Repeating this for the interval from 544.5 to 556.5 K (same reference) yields 1.22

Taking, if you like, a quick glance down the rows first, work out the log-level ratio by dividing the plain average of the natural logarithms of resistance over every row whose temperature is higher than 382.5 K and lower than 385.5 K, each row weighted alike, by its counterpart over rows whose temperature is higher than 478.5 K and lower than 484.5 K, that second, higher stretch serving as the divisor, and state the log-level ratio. 1.08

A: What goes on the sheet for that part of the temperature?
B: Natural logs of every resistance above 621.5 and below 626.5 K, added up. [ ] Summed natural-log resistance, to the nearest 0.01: 6.90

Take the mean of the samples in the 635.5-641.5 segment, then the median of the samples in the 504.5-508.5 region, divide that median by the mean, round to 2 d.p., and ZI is 1.10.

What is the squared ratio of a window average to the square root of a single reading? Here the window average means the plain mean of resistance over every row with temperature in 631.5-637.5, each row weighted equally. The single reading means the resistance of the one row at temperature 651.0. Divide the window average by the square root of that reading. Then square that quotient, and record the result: 4.1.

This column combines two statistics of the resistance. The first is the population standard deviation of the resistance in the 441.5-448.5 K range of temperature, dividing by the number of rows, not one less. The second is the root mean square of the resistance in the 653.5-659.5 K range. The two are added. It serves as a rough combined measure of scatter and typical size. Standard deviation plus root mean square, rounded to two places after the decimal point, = 4.53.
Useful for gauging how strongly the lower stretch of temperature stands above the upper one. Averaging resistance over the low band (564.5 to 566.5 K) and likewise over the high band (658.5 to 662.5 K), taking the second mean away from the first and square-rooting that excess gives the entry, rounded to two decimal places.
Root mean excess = 0.48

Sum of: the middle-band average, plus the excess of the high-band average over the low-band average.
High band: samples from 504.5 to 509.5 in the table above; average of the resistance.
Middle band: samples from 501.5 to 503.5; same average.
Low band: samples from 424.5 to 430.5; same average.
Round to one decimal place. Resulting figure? 5.0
